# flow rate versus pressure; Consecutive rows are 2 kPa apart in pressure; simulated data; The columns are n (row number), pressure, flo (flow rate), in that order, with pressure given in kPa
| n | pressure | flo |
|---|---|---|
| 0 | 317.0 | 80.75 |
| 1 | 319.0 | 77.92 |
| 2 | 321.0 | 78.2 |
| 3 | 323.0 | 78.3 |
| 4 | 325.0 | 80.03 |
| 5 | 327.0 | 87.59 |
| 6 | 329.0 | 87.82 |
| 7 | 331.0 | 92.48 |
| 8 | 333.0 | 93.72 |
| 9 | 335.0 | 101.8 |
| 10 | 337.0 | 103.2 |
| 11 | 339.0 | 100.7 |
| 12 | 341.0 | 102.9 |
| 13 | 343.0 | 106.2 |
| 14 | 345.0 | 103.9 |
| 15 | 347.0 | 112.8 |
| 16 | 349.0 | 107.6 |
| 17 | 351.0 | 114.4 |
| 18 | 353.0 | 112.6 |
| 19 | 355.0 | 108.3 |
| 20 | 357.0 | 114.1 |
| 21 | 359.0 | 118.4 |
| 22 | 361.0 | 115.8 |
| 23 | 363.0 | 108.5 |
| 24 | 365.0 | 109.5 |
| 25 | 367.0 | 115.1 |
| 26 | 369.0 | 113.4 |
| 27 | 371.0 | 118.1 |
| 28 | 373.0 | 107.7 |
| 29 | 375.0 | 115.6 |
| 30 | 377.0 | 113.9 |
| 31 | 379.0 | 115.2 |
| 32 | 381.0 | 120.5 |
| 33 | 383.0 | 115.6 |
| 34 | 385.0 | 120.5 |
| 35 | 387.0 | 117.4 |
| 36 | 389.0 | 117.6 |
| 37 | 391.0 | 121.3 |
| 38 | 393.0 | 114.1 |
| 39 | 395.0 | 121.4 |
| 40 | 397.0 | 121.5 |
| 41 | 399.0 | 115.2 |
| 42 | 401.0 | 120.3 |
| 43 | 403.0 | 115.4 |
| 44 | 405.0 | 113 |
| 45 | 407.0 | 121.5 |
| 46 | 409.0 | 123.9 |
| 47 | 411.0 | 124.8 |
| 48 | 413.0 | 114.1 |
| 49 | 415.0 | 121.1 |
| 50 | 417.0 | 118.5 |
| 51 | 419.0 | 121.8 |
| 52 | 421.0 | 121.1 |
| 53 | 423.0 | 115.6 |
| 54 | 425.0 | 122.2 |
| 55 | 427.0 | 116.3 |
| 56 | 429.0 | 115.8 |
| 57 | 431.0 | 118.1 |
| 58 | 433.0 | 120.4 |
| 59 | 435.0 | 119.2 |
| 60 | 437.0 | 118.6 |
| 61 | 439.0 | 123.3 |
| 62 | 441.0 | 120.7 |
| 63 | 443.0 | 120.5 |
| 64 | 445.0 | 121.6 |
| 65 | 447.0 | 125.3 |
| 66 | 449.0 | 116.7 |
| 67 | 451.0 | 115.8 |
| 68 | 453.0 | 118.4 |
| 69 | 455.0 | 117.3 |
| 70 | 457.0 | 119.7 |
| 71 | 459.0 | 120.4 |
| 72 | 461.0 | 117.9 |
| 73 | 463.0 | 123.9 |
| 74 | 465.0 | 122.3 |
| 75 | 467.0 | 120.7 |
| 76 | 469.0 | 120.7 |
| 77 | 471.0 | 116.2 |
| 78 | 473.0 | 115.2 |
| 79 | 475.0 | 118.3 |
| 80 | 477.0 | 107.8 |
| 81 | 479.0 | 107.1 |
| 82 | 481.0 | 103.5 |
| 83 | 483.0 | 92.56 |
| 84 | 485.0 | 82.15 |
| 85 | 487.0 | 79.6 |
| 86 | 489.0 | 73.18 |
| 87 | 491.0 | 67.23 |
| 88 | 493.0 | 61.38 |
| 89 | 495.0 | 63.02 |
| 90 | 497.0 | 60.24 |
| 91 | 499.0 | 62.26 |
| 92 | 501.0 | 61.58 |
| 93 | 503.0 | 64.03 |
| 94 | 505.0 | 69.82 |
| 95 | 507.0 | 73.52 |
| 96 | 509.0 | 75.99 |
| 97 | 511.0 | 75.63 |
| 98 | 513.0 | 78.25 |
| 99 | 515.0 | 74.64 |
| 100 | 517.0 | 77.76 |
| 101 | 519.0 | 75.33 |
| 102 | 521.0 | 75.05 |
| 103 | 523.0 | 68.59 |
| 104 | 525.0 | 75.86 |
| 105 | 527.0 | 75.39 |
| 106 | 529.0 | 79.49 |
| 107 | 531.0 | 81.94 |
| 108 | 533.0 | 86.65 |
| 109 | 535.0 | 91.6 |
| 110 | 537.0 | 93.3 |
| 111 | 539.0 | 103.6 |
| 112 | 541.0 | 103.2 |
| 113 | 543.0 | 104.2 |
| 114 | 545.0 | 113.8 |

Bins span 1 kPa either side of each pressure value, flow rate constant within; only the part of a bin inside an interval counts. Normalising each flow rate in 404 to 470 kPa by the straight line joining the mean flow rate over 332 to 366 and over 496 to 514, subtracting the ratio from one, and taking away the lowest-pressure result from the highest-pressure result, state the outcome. -0.34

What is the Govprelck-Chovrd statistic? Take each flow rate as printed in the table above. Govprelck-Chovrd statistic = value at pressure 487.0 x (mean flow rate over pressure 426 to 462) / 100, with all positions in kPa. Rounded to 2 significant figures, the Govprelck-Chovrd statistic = 95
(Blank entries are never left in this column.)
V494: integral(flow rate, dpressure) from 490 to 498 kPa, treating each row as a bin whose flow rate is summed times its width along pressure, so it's 504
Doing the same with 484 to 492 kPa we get 604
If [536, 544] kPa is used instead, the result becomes 809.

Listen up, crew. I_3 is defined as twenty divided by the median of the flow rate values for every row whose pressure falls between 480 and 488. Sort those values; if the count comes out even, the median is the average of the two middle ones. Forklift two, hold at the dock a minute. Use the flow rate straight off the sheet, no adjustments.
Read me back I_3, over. 0.229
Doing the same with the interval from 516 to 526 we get 0.265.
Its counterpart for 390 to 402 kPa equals 0.166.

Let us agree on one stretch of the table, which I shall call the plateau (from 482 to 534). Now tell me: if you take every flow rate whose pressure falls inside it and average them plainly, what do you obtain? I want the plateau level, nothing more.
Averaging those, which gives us 74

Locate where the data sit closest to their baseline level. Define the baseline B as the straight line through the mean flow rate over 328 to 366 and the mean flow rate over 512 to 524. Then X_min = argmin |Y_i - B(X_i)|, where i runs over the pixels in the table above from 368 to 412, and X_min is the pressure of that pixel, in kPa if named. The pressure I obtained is 373.0 kPa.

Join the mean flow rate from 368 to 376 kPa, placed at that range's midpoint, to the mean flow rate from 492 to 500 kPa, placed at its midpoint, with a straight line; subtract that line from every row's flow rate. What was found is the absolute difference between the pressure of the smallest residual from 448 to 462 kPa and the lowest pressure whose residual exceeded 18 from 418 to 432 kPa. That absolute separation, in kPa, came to 32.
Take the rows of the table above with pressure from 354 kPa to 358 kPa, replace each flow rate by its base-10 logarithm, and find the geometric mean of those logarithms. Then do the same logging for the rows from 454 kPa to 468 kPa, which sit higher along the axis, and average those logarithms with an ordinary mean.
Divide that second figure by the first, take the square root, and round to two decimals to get 1.01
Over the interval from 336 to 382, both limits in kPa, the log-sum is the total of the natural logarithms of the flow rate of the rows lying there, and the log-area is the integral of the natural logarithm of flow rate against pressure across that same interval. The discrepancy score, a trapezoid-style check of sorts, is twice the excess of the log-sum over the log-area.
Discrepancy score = -217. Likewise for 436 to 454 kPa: -86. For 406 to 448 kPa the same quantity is -201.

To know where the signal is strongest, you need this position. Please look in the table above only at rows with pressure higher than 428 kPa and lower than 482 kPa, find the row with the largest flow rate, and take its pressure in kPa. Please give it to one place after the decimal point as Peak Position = 447.0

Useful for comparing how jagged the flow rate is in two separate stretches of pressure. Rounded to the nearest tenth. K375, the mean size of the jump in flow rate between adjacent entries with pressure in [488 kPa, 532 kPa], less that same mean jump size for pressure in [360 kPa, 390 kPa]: -1.1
